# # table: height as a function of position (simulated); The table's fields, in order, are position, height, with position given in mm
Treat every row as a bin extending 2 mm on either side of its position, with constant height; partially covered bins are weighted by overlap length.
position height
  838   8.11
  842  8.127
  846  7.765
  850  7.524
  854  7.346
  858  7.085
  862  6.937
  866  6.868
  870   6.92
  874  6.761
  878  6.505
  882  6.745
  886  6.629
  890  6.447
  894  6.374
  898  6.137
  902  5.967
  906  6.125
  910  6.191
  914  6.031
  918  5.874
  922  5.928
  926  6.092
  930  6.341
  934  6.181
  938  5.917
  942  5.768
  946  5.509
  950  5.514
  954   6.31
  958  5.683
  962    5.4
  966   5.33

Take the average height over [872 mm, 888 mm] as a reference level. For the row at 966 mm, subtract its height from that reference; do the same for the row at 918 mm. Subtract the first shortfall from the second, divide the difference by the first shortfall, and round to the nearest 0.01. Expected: -0.41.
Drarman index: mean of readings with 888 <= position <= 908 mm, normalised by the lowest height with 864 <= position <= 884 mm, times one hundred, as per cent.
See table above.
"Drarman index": 95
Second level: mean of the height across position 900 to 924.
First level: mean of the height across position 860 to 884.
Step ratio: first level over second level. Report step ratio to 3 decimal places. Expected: 1.128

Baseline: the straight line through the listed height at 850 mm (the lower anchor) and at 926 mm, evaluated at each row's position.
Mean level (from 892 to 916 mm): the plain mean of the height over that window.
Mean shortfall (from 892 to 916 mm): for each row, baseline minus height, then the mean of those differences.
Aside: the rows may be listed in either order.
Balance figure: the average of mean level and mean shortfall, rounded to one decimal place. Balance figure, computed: 3.3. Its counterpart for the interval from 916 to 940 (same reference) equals 3.0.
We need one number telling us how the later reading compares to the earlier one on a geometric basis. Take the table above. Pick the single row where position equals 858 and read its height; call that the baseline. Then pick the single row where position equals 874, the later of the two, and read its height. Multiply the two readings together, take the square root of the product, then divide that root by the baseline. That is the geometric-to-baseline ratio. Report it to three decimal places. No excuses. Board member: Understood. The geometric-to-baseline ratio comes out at 0.977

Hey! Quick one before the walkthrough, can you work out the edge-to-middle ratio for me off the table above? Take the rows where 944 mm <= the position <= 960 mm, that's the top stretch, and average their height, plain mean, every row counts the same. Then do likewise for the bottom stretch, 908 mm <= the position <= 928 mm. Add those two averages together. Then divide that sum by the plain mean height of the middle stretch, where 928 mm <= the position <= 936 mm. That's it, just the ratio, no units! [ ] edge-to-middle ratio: 1.88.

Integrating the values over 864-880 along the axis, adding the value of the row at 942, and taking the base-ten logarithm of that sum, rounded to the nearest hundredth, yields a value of 2.06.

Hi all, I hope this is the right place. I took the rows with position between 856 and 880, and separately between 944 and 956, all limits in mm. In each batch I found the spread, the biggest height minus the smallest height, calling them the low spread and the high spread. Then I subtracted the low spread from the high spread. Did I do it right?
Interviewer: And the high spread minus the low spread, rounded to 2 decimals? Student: 0.22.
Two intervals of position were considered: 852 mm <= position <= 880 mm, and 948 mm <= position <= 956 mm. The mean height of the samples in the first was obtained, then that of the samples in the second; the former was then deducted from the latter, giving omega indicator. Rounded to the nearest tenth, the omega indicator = -1.0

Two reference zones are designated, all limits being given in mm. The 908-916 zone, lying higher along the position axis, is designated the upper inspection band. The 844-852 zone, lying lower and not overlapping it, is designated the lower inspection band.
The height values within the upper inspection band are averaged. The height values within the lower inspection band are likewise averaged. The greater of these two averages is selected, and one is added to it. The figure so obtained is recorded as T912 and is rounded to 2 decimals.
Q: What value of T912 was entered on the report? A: 8.64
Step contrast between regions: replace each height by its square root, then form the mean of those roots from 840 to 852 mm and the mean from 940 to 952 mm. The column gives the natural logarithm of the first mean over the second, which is 0.17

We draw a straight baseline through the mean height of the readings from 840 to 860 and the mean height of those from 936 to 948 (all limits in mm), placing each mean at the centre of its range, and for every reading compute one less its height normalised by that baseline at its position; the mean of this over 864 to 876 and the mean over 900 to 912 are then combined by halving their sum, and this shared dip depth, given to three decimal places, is 0.050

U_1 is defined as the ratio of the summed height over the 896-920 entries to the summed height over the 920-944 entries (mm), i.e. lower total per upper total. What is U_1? 1.00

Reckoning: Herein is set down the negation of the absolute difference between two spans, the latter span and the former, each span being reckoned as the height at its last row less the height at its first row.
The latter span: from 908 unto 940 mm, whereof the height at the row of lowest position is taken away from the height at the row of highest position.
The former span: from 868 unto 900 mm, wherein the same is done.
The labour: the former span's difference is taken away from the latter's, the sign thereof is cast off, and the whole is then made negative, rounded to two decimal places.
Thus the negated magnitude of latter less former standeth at -0.51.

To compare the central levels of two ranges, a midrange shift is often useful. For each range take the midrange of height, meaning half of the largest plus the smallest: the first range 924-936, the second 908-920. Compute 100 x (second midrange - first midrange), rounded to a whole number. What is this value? -18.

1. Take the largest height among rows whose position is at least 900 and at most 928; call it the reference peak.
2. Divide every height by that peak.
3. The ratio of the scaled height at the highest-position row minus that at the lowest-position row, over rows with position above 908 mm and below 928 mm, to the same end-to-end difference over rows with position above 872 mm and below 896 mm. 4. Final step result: 0.26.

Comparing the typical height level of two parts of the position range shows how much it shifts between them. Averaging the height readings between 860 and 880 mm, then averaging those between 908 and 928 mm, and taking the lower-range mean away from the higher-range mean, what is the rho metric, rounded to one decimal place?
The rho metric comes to -0.8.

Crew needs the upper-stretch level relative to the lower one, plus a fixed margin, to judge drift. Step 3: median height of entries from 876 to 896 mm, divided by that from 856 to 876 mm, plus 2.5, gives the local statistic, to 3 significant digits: 3.44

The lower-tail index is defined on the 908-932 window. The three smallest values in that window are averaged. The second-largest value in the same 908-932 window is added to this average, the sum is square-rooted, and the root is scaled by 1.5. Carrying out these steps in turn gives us 5.2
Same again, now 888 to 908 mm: 5.3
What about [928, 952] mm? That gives 5.1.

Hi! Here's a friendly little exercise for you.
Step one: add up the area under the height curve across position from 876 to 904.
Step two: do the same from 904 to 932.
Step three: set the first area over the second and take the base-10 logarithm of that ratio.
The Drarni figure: 0.022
